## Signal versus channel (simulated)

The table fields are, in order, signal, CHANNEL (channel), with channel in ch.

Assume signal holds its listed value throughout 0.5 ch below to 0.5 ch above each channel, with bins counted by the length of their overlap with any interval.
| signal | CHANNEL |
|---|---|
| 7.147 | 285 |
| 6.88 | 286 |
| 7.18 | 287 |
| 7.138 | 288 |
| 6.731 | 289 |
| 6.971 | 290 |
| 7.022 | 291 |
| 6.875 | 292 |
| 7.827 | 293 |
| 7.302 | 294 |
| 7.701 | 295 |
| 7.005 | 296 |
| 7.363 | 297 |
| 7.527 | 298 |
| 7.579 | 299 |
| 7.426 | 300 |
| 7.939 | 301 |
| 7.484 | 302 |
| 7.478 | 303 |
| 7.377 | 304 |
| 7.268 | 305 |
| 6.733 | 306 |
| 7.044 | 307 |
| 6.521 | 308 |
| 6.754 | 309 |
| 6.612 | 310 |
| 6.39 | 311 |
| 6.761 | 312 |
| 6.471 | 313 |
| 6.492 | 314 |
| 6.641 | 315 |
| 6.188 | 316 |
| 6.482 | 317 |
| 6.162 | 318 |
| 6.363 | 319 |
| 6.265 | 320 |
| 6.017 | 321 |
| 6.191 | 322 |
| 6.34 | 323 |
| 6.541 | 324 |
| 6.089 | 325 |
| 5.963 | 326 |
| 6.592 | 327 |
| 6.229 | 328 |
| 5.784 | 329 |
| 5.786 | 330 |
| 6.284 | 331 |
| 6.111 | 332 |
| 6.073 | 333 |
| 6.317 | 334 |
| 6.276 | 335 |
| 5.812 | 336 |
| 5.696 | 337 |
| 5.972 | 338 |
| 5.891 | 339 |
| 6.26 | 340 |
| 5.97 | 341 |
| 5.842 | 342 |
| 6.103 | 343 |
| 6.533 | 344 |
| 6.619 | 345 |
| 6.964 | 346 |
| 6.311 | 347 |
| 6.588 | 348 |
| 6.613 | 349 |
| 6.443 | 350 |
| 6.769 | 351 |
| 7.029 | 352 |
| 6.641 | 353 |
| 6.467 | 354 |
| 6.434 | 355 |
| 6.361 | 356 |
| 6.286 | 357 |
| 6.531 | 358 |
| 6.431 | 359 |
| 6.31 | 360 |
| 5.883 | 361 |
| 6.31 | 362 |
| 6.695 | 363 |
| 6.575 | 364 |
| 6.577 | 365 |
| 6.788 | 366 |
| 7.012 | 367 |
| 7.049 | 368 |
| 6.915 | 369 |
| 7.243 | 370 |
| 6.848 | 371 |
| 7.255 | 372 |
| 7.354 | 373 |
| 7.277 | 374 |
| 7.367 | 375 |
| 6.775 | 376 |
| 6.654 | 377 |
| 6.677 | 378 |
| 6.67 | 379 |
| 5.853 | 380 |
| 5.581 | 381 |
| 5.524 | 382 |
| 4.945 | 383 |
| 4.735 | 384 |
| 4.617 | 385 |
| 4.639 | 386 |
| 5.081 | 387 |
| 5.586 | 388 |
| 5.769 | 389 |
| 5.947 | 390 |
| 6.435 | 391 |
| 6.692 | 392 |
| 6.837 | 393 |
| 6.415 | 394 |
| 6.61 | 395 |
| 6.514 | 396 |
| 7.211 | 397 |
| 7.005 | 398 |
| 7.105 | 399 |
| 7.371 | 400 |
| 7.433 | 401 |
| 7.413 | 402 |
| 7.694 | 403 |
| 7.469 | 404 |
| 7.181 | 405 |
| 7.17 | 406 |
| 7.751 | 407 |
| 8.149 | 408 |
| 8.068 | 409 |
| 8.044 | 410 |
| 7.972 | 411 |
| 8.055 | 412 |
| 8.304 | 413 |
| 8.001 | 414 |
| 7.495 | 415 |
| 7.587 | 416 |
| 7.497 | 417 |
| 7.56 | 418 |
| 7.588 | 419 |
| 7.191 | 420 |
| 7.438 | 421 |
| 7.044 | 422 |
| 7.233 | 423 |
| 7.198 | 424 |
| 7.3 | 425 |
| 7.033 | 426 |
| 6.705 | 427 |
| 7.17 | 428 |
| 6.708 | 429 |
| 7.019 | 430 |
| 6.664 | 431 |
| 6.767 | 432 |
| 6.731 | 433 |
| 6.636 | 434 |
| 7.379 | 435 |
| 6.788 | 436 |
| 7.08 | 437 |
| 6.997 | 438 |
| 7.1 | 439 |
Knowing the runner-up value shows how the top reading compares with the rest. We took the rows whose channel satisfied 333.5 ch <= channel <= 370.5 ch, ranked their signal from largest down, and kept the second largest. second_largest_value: 7.049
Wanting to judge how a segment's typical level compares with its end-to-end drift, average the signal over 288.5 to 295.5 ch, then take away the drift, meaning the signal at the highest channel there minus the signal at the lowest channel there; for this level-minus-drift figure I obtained 6.2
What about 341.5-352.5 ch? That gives 5.3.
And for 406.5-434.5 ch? 8.5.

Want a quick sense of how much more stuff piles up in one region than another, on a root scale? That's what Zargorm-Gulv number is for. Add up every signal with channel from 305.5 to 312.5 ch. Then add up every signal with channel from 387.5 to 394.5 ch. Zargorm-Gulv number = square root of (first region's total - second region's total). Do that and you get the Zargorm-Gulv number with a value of 1.77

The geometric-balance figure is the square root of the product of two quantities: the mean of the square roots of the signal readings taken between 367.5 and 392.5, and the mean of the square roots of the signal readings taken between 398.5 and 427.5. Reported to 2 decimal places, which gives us 2.61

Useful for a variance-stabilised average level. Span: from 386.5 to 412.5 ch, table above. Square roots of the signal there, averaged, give 2.65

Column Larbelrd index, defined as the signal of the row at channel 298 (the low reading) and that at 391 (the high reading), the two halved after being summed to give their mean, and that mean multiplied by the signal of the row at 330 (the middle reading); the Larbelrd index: 40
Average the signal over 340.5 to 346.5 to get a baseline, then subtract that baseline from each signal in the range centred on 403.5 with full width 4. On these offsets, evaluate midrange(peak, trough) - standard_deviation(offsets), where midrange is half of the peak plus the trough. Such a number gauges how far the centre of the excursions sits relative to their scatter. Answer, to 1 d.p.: 0.9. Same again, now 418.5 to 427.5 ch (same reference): 0.6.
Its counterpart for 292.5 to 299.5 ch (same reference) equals 0.8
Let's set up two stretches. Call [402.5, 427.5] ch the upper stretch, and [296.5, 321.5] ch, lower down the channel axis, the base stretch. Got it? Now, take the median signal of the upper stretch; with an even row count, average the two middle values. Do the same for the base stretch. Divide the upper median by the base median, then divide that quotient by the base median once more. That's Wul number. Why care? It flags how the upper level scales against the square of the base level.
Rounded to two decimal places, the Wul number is 0.17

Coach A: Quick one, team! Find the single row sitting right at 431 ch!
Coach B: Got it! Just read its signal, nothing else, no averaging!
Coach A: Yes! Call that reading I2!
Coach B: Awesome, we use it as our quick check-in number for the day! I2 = 6.664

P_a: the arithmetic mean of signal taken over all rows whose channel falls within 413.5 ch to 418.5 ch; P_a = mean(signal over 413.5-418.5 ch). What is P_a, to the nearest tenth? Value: 7.6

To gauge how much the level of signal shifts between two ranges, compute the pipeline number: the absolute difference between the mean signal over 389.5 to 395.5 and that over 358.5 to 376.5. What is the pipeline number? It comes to 0.33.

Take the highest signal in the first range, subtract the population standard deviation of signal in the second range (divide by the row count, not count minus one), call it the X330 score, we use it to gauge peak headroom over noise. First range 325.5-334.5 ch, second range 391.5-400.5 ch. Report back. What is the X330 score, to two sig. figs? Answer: 6.3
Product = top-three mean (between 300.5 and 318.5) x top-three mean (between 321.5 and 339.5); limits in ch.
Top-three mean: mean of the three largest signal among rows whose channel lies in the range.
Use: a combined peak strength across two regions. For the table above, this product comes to 50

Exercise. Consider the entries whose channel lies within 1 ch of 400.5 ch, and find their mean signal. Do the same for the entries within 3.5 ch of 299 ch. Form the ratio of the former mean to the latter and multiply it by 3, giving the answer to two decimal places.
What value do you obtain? 2.97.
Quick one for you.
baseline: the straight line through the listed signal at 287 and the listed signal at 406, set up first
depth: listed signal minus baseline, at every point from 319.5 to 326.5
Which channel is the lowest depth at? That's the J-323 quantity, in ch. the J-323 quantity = 326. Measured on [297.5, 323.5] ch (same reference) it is 321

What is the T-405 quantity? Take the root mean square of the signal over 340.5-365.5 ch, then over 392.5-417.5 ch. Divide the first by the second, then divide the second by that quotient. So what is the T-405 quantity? 8.6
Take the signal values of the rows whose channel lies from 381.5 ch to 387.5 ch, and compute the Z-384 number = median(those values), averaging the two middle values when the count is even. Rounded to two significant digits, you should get 4.8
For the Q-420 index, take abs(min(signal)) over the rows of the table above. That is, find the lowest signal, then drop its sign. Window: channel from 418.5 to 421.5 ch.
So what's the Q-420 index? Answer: 7.2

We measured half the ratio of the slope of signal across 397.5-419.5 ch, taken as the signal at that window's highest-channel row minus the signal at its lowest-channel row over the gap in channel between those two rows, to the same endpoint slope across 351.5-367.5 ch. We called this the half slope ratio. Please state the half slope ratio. -12.2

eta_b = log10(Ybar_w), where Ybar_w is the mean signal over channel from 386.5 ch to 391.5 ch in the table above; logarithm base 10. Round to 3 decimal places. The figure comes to 0.761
